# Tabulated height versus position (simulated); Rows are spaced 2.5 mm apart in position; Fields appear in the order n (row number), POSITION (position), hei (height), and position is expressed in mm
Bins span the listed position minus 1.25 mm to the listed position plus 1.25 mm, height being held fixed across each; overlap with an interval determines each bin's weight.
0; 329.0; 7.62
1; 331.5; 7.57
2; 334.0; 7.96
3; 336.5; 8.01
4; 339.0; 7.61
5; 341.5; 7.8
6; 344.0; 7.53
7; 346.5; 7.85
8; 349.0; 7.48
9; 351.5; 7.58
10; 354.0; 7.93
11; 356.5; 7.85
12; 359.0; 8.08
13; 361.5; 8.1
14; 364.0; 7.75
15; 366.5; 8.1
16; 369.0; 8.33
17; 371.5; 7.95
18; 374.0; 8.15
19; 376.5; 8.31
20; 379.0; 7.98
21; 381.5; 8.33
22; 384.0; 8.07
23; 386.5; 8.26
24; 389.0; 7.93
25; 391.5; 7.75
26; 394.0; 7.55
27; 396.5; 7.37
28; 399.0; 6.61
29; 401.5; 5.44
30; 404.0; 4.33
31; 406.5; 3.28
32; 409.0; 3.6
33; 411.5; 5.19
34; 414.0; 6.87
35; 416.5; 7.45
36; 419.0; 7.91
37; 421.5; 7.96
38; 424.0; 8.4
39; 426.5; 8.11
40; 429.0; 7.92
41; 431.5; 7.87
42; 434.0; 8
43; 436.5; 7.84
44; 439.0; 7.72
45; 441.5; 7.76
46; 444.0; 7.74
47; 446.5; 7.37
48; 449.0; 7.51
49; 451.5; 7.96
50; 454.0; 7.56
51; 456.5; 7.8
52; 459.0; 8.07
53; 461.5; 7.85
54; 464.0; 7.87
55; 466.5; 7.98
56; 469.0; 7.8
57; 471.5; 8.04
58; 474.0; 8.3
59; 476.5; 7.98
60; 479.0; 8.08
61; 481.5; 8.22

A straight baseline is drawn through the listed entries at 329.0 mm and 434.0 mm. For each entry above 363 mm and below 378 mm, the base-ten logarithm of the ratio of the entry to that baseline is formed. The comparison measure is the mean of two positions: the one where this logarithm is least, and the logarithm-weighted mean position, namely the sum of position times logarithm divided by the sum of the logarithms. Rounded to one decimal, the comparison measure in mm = 367.8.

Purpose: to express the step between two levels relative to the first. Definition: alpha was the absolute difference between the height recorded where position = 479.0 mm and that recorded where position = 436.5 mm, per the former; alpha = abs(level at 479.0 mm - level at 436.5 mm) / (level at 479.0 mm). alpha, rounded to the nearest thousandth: 0.030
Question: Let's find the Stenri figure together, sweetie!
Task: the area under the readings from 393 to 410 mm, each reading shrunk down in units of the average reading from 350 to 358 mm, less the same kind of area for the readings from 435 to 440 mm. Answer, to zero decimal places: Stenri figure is 7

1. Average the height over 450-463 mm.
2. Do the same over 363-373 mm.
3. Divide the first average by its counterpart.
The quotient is 0.98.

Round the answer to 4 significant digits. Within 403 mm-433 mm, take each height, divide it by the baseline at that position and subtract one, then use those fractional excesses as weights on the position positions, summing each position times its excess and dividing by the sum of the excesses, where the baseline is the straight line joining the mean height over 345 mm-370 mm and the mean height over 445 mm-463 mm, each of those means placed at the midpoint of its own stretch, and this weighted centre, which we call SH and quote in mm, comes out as 406.4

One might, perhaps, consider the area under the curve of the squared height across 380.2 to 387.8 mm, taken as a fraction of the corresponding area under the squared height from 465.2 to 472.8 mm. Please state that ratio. 1.07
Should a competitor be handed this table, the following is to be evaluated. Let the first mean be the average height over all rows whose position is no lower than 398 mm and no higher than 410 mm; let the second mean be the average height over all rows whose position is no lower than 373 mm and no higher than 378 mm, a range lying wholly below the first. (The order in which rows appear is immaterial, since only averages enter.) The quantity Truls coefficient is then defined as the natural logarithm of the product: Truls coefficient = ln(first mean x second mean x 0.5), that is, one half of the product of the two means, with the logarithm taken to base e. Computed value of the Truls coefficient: 2.95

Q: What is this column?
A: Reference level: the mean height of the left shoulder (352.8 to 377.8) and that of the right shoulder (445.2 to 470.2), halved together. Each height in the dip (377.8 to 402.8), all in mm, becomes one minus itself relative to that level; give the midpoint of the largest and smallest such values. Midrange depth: 0.13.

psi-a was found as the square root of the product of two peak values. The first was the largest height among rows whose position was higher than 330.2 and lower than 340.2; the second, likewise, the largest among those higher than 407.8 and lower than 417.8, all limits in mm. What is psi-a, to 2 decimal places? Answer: 7.72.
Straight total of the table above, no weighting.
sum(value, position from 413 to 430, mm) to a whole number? 55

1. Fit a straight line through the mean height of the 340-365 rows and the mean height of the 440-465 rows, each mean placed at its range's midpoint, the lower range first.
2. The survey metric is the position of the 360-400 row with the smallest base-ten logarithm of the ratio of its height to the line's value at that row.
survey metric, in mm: 399.0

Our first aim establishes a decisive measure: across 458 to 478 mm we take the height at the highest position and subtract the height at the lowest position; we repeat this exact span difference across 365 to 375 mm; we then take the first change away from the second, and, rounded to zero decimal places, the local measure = 0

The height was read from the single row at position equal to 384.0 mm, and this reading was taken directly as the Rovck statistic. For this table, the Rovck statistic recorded 8.07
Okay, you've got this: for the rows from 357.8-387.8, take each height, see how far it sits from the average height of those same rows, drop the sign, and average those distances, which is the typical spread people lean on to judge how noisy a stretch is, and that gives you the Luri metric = 0.13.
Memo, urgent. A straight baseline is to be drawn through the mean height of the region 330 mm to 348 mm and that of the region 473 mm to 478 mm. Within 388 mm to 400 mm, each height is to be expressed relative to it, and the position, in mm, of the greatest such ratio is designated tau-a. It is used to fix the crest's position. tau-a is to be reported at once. 389.0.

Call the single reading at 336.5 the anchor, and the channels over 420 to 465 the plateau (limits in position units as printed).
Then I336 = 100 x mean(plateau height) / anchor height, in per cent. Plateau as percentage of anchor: 98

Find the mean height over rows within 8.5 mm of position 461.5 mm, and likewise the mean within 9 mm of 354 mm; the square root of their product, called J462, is 7.84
